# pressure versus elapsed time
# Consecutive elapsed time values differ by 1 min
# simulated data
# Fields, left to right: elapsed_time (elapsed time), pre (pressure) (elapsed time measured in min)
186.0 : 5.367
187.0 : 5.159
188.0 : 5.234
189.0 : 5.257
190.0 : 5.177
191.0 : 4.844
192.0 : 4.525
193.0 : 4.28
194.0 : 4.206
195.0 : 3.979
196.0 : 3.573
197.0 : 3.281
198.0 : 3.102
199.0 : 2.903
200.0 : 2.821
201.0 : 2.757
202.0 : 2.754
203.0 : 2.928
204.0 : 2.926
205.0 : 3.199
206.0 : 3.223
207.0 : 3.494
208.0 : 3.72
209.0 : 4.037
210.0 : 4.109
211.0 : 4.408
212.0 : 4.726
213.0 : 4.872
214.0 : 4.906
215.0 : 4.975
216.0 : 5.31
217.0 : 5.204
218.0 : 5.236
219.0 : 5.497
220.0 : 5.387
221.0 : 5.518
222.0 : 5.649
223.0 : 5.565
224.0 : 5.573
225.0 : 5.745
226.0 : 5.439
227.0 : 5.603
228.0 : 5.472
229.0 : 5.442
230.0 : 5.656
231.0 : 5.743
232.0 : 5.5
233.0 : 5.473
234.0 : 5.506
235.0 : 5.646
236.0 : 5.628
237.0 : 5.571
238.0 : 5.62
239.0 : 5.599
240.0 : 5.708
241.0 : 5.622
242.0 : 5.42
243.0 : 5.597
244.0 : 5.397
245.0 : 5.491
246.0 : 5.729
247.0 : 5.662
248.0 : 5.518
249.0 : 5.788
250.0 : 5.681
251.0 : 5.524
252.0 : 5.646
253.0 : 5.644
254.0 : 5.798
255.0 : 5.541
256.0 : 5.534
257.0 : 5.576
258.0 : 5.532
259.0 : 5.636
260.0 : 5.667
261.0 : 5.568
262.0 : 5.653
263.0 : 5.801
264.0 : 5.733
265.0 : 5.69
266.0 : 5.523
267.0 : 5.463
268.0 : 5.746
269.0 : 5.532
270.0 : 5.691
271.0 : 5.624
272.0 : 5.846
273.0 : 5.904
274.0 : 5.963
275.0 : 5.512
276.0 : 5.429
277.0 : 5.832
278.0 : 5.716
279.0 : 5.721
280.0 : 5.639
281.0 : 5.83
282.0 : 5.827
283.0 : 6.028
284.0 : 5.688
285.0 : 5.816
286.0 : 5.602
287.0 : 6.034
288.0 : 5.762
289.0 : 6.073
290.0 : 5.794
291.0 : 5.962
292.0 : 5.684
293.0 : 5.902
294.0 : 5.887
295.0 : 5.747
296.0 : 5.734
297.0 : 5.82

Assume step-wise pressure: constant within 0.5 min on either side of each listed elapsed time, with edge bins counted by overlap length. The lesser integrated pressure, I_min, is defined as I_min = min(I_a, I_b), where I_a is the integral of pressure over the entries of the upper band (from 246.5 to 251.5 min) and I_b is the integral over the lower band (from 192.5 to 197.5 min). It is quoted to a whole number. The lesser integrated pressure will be 19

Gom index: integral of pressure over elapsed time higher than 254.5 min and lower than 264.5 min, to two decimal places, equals 56.24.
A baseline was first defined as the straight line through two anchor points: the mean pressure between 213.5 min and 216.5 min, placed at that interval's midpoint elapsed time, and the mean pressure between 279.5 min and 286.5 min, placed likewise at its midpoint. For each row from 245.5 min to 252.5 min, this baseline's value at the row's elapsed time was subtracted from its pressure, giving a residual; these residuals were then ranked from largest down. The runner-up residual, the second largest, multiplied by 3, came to 1.0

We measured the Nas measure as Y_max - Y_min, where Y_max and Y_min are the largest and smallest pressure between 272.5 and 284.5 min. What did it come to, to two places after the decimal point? 0.60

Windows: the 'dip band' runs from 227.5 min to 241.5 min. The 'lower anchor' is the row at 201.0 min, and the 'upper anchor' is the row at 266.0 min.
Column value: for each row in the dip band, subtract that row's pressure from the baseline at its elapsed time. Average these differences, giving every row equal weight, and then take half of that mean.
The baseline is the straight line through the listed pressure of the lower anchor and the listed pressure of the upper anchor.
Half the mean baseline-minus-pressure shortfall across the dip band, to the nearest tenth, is -0.7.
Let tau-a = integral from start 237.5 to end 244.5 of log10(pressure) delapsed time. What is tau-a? 5.22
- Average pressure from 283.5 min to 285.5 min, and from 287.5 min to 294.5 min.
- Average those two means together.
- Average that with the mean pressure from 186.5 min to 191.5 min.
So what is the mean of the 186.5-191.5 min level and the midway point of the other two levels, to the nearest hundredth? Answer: 5.47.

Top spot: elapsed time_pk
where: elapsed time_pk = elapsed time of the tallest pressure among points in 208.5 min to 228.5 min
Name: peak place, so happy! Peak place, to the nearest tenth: 225.0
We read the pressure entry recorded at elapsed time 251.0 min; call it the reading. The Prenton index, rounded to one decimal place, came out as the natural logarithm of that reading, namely 1.7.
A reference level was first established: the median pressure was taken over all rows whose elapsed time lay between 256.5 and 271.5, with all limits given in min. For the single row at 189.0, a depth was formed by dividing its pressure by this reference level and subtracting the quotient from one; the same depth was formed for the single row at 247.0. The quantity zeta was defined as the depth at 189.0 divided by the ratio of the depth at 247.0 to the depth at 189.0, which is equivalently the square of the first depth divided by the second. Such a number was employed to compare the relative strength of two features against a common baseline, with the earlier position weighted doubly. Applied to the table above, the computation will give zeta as -1.0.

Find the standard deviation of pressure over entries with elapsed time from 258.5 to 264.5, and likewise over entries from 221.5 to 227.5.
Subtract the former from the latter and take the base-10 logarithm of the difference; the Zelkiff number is -1.7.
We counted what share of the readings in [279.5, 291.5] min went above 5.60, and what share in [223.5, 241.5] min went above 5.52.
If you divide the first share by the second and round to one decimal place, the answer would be 1.5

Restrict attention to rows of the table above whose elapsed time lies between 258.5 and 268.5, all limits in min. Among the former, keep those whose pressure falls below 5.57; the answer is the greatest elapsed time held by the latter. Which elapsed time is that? 267.0 min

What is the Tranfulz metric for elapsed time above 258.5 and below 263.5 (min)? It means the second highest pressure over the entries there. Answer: 5.667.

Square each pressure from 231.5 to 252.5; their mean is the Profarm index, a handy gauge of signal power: 31.2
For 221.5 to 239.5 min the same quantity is 31.1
